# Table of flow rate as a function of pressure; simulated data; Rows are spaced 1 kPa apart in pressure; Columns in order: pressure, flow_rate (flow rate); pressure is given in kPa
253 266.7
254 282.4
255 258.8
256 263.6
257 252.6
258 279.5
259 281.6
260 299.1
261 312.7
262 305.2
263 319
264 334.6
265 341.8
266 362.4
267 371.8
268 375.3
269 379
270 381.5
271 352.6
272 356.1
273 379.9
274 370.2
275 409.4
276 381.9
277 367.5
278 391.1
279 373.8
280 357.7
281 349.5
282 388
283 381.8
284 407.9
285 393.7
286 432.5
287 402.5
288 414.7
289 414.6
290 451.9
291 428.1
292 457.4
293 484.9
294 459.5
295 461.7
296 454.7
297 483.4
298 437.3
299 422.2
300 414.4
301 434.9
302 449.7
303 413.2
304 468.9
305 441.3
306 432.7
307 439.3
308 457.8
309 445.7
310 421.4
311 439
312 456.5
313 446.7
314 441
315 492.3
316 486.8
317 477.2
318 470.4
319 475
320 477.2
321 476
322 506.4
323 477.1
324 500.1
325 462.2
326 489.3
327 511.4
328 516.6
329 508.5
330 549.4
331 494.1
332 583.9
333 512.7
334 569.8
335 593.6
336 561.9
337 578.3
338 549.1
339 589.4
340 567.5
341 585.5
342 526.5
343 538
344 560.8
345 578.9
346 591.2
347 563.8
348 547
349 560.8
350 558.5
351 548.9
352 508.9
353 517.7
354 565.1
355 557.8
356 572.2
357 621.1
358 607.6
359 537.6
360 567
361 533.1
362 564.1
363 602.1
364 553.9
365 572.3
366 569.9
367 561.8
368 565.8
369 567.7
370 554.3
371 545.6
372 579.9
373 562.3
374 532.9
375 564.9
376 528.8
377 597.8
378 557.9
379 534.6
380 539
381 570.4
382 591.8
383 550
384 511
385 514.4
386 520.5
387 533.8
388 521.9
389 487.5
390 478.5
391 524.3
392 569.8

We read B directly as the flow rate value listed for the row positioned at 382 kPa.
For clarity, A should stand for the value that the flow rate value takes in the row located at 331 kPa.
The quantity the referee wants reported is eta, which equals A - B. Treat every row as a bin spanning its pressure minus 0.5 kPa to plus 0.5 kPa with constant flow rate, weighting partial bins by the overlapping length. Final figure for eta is -98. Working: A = 494.1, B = 591.8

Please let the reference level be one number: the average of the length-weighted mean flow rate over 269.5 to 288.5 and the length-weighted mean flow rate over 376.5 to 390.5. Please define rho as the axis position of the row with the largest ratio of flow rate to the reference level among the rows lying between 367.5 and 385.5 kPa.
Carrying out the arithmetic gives 377 kPa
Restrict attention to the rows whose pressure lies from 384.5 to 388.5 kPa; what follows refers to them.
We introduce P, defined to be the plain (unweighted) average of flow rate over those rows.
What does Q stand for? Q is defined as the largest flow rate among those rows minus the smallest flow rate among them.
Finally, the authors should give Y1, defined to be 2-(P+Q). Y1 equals -540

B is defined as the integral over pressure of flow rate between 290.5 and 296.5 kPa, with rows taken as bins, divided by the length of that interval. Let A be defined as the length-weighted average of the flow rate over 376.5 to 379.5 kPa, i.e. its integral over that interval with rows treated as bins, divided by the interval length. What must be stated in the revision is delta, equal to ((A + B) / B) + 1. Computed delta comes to 3.2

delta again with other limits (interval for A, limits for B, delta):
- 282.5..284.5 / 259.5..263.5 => 3.3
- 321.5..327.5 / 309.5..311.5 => 3.1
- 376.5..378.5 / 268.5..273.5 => 3.6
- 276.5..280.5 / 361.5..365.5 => 2.7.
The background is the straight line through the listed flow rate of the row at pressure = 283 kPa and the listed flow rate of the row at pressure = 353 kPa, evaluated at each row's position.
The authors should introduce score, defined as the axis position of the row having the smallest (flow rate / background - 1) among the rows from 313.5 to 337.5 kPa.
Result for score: 325 kPa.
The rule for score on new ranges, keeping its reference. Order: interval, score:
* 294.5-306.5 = 303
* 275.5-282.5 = 281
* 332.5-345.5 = 342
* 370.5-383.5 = 376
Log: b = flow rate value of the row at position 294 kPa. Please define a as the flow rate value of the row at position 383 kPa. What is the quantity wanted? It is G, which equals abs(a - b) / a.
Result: 0.2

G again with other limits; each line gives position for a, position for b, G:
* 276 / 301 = 0.1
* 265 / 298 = 0.3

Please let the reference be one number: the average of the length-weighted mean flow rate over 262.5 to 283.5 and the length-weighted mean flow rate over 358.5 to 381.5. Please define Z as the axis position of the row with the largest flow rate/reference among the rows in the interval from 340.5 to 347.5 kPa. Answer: 346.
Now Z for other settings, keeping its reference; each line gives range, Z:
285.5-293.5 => 293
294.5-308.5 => 297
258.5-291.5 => 290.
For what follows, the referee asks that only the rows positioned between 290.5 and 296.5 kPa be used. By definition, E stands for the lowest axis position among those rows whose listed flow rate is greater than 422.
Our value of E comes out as 291 kPa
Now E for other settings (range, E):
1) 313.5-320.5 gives 314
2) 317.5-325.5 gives 318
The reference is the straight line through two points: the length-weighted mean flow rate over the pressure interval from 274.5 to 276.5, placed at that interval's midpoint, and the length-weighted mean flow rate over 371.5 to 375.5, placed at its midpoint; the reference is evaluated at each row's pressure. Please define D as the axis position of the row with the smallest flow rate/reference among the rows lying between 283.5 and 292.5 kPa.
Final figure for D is 285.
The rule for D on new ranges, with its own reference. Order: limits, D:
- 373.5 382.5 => 376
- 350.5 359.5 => 352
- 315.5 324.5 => 323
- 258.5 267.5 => 259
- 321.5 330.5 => 325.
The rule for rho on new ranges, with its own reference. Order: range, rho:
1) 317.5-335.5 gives 335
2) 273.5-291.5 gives 290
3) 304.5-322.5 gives 322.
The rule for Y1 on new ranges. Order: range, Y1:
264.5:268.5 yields -394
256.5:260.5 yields -323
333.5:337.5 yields -606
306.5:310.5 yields -475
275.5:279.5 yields -400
